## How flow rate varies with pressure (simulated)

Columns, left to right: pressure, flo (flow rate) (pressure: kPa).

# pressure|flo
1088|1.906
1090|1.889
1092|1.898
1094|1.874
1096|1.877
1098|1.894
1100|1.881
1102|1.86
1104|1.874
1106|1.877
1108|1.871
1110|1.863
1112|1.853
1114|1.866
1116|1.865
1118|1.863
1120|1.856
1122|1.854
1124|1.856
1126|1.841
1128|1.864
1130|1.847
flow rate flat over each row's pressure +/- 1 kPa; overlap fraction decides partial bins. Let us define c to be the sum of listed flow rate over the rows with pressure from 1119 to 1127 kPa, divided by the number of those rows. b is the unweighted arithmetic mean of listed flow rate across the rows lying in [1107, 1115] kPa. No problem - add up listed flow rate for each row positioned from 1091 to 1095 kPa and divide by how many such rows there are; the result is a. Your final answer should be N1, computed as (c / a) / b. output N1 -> 0.527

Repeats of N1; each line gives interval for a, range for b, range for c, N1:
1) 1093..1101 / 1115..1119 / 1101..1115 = 0.532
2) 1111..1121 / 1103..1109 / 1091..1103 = 0.539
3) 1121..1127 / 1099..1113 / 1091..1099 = 0.545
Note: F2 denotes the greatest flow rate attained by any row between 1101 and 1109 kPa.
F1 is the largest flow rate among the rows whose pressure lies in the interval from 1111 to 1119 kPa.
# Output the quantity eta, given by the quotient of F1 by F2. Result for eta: 0.994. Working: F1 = 1.866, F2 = 1.877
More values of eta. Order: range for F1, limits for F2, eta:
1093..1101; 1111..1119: 1.015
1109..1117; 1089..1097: 0.983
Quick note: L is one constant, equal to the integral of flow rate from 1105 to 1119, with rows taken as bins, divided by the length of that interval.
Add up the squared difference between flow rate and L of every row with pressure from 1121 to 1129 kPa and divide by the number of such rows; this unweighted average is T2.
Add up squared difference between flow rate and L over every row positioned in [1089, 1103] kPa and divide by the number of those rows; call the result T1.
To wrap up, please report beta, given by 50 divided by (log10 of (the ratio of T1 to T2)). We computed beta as 162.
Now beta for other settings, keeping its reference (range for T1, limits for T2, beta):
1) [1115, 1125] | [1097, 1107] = -81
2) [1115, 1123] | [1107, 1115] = 708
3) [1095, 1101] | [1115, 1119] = 24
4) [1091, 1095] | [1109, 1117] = 44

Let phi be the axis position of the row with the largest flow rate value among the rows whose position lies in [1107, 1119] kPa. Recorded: 1108 kPa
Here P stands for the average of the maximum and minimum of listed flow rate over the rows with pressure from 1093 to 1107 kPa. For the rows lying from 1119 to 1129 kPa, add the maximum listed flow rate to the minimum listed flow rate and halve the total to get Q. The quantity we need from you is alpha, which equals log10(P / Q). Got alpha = 0.006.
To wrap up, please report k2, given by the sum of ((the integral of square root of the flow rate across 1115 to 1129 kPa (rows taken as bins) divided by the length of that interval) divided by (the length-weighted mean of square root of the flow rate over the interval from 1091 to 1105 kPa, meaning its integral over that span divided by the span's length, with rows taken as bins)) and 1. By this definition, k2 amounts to 1.994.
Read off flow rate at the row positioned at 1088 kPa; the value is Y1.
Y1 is 1.906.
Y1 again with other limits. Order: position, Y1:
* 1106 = 1.877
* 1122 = 1.854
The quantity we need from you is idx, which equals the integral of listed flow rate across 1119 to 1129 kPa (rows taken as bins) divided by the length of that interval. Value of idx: 1.854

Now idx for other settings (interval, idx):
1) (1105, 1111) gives 1.870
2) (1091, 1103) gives 1.881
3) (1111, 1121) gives 1.861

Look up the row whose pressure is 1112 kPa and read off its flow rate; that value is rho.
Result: 1.853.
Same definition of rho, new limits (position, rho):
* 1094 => 1.874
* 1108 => 1.871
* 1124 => 1.856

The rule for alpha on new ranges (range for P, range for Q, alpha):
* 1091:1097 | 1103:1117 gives 0.005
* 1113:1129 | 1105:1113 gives -0.003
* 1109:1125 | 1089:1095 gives -0.006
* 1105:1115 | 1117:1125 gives 0.002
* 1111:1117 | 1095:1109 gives -0.004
